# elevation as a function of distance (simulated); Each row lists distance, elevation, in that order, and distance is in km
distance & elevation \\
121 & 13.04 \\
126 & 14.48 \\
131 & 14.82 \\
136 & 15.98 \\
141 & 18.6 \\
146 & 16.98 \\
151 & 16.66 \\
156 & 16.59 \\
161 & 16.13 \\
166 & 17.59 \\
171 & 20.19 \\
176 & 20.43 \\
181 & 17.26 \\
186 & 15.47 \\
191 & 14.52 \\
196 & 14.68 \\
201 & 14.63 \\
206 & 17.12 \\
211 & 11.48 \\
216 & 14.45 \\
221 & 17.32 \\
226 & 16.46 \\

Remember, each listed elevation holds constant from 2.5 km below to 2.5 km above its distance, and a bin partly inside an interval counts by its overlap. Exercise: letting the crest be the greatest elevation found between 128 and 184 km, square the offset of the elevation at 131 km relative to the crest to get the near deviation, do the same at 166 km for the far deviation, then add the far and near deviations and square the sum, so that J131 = 1563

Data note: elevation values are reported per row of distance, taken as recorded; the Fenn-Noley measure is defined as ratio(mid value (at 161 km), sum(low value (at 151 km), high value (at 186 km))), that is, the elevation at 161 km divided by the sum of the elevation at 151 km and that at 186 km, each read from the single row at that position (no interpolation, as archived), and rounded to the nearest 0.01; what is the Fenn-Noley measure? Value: 0.50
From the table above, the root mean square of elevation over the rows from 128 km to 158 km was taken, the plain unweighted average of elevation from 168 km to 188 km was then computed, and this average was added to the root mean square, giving 35.0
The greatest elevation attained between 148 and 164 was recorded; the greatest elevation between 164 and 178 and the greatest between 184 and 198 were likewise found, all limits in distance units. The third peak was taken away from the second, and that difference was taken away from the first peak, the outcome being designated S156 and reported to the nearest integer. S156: 12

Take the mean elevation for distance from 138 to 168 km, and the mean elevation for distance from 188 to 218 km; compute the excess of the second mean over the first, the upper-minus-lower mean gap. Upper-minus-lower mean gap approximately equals -2.6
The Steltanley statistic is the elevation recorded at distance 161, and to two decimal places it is 16.13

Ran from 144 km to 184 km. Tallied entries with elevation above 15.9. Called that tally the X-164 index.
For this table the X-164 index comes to 8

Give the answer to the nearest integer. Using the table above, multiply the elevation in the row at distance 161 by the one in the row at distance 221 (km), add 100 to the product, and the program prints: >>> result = 379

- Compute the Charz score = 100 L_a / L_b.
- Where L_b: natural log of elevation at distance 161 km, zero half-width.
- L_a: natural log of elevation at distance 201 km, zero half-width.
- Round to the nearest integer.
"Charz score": 96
